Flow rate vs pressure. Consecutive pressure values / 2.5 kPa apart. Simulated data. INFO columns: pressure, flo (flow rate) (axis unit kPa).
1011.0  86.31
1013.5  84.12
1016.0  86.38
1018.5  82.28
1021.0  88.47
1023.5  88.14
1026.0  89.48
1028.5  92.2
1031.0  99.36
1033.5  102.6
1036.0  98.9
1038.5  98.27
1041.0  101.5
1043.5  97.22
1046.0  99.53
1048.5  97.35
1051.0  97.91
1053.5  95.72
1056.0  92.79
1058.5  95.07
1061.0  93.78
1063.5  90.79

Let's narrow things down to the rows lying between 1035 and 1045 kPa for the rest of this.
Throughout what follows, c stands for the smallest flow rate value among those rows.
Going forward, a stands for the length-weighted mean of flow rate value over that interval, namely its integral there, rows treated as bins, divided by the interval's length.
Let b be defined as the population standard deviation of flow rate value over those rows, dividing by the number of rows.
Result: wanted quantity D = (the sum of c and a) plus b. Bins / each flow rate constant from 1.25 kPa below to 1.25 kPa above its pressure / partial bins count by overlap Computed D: 198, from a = 99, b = 1.6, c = 97.22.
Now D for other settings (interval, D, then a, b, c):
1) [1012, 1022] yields 170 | 85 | 2.3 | 82.28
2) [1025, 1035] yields 191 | 96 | 5.3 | 89.48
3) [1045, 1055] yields 195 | 97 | 1.4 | 95.72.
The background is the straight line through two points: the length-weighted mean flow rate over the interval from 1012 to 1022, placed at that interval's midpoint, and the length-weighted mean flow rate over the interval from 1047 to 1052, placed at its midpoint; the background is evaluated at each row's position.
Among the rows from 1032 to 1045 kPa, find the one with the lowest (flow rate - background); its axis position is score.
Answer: 1043.5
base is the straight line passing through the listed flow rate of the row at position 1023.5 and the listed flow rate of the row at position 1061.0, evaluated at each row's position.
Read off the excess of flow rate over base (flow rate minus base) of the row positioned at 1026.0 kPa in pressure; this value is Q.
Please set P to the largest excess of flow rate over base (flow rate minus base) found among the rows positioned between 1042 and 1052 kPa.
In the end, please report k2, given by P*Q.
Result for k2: 8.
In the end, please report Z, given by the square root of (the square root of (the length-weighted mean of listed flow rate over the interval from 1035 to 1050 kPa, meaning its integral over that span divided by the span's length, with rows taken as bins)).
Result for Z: 3.15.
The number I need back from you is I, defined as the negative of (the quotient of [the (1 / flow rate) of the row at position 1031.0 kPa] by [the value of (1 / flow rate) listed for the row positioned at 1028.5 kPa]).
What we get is -0.93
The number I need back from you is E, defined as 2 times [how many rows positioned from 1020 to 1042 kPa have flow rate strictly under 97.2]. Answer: 8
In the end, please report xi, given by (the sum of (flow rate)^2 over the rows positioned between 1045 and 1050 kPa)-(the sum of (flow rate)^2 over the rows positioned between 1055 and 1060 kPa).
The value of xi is 1735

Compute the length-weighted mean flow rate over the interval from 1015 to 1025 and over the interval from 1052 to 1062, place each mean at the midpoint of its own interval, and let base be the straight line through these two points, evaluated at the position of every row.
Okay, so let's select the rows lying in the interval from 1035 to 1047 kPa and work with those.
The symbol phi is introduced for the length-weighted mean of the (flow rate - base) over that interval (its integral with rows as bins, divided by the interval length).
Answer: 8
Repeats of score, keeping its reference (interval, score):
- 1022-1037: 1023.5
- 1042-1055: 1053.5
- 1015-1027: 1018.5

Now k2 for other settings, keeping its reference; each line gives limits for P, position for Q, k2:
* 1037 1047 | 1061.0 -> 0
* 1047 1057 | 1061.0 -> 0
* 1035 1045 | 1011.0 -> 1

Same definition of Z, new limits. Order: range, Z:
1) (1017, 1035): 3.10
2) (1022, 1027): 3.07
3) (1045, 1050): 3.15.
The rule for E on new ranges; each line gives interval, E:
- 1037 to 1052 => 0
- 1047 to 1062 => 8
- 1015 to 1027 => 10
